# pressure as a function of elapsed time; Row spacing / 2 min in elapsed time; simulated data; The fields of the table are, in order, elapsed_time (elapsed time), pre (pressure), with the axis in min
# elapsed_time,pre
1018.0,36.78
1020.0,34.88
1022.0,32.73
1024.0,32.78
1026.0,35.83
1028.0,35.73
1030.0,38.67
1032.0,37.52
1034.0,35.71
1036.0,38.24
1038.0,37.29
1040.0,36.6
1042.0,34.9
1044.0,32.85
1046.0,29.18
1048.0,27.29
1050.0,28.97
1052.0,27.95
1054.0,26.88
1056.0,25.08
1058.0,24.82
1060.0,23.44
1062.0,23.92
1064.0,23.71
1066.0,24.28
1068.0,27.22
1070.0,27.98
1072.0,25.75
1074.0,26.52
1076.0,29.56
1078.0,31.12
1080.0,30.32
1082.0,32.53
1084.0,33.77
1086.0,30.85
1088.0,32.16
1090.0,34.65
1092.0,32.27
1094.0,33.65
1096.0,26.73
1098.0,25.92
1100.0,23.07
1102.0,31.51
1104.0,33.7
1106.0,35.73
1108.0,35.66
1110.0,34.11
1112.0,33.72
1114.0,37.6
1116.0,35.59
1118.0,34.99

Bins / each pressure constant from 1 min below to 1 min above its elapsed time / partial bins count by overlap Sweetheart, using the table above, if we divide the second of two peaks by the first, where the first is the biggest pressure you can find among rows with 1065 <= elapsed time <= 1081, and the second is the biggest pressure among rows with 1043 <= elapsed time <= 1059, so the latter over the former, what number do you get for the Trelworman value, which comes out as 1.1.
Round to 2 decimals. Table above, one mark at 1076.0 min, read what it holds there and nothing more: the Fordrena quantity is 29.56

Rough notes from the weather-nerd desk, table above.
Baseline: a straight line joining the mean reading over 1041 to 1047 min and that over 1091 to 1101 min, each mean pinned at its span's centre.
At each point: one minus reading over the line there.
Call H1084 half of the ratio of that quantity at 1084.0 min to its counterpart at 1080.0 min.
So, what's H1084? 3.0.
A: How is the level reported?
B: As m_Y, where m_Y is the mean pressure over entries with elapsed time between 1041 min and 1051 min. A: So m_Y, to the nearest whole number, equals 31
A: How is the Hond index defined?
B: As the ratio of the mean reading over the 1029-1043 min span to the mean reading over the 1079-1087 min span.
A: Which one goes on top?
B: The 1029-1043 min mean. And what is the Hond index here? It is 1.2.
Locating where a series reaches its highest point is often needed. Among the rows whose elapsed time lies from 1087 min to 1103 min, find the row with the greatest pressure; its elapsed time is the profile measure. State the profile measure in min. 1090.0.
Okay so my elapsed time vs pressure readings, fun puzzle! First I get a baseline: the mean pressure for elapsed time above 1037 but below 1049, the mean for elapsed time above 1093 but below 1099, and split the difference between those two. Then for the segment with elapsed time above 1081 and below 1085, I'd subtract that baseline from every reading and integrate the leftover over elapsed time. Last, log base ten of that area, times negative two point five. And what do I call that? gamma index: -2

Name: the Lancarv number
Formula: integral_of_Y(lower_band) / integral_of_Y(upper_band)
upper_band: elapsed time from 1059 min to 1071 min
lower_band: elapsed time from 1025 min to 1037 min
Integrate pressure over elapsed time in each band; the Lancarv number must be 1.5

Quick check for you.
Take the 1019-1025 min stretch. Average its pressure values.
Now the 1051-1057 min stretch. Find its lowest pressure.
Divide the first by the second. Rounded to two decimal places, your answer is 1.33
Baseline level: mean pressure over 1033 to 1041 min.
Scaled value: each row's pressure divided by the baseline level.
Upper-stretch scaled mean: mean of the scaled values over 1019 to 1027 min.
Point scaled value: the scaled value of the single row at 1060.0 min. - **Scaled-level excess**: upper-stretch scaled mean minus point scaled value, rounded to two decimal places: 0.29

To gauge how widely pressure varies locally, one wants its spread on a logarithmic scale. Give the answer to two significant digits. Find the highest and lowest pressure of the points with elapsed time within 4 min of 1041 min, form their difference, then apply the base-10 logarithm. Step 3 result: 0.65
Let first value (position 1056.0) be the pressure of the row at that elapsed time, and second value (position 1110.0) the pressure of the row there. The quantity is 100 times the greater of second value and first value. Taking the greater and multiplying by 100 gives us 3411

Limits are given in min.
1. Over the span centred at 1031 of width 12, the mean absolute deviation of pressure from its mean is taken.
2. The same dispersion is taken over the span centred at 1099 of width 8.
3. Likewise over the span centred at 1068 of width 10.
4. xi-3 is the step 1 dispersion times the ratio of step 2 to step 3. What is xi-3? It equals 1.94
